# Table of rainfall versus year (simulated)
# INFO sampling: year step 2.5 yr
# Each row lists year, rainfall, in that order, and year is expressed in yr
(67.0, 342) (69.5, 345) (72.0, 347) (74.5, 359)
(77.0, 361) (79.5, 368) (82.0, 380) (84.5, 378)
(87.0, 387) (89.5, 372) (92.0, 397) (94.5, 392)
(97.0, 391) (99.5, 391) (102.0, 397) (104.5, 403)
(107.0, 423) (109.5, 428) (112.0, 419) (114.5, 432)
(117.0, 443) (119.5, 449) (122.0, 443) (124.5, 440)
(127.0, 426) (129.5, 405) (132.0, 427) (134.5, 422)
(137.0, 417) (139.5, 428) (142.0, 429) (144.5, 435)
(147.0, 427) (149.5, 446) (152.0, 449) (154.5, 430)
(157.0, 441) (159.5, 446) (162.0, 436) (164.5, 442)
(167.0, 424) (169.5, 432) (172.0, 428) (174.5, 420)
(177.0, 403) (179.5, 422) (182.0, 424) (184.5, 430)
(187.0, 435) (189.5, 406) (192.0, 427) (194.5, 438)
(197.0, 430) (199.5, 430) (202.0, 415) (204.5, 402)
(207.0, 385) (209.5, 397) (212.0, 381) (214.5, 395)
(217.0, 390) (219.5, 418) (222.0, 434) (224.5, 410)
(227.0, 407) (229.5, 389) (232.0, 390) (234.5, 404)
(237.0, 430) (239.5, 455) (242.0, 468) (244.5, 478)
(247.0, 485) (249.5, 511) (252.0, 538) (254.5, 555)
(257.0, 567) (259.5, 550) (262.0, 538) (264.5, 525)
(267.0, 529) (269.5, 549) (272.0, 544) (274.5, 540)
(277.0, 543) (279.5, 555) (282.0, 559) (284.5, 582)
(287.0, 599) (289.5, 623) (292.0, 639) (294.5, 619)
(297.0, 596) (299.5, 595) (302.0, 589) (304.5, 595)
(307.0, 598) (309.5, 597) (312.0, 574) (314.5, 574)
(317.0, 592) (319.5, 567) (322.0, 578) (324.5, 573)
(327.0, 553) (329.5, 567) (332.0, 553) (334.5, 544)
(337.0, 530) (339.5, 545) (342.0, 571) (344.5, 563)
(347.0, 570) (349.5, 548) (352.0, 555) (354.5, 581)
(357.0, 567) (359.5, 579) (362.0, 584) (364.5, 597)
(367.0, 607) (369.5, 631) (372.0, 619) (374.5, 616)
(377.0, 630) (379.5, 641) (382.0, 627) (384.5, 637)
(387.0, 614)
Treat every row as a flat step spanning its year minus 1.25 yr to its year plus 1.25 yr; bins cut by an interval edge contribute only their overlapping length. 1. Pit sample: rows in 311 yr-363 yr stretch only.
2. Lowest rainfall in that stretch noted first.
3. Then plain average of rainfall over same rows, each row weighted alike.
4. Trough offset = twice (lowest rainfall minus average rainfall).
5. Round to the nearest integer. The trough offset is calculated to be -70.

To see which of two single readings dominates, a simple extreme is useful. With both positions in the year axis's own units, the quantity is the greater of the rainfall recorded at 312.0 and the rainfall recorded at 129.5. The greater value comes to 574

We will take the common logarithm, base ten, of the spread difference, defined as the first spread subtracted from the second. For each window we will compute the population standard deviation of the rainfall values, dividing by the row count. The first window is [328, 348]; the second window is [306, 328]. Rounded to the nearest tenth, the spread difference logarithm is -1.0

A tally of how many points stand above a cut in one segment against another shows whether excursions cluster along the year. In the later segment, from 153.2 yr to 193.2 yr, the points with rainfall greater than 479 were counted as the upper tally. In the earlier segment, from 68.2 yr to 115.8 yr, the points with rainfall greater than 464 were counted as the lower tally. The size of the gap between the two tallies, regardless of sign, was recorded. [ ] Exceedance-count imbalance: 0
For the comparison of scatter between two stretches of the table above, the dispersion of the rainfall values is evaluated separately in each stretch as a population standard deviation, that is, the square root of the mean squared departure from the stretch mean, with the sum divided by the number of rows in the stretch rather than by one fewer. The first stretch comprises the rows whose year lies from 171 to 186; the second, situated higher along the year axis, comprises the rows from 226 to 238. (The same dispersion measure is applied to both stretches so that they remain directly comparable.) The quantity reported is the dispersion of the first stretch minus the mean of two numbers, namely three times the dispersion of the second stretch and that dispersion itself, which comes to -21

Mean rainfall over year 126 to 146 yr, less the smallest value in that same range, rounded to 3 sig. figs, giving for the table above 18.6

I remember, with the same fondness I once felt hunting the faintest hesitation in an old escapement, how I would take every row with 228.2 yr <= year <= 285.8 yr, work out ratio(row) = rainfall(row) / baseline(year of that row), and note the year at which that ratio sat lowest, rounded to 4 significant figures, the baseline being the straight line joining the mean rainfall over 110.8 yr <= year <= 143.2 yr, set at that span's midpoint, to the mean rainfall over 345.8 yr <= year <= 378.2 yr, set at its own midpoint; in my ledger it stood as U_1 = 232.0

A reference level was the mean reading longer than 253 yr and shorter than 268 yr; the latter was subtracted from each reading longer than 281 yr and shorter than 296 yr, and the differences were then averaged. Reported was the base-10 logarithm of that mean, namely 1.8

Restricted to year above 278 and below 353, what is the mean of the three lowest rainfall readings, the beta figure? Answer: 540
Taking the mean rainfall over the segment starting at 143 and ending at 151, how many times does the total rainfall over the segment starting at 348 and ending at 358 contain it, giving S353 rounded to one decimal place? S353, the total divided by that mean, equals 5.2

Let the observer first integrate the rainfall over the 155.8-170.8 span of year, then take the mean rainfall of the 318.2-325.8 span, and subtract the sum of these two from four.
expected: -7121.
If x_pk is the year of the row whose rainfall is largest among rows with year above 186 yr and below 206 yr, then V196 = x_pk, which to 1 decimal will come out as 194.5 yr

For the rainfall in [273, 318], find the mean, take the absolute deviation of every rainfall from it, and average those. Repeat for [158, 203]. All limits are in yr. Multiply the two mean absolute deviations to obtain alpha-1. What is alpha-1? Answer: 172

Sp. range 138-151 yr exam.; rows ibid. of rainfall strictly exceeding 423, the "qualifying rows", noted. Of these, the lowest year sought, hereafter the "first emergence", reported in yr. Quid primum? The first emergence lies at 139.5 yr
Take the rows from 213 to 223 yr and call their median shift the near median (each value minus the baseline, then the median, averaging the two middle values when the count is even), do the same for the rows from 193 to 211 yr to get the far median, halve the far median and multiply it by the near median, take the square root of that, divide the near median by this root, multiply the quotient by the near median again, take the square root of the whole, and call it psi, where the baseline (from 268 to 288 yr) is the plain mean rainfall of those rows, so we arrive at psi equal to 15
